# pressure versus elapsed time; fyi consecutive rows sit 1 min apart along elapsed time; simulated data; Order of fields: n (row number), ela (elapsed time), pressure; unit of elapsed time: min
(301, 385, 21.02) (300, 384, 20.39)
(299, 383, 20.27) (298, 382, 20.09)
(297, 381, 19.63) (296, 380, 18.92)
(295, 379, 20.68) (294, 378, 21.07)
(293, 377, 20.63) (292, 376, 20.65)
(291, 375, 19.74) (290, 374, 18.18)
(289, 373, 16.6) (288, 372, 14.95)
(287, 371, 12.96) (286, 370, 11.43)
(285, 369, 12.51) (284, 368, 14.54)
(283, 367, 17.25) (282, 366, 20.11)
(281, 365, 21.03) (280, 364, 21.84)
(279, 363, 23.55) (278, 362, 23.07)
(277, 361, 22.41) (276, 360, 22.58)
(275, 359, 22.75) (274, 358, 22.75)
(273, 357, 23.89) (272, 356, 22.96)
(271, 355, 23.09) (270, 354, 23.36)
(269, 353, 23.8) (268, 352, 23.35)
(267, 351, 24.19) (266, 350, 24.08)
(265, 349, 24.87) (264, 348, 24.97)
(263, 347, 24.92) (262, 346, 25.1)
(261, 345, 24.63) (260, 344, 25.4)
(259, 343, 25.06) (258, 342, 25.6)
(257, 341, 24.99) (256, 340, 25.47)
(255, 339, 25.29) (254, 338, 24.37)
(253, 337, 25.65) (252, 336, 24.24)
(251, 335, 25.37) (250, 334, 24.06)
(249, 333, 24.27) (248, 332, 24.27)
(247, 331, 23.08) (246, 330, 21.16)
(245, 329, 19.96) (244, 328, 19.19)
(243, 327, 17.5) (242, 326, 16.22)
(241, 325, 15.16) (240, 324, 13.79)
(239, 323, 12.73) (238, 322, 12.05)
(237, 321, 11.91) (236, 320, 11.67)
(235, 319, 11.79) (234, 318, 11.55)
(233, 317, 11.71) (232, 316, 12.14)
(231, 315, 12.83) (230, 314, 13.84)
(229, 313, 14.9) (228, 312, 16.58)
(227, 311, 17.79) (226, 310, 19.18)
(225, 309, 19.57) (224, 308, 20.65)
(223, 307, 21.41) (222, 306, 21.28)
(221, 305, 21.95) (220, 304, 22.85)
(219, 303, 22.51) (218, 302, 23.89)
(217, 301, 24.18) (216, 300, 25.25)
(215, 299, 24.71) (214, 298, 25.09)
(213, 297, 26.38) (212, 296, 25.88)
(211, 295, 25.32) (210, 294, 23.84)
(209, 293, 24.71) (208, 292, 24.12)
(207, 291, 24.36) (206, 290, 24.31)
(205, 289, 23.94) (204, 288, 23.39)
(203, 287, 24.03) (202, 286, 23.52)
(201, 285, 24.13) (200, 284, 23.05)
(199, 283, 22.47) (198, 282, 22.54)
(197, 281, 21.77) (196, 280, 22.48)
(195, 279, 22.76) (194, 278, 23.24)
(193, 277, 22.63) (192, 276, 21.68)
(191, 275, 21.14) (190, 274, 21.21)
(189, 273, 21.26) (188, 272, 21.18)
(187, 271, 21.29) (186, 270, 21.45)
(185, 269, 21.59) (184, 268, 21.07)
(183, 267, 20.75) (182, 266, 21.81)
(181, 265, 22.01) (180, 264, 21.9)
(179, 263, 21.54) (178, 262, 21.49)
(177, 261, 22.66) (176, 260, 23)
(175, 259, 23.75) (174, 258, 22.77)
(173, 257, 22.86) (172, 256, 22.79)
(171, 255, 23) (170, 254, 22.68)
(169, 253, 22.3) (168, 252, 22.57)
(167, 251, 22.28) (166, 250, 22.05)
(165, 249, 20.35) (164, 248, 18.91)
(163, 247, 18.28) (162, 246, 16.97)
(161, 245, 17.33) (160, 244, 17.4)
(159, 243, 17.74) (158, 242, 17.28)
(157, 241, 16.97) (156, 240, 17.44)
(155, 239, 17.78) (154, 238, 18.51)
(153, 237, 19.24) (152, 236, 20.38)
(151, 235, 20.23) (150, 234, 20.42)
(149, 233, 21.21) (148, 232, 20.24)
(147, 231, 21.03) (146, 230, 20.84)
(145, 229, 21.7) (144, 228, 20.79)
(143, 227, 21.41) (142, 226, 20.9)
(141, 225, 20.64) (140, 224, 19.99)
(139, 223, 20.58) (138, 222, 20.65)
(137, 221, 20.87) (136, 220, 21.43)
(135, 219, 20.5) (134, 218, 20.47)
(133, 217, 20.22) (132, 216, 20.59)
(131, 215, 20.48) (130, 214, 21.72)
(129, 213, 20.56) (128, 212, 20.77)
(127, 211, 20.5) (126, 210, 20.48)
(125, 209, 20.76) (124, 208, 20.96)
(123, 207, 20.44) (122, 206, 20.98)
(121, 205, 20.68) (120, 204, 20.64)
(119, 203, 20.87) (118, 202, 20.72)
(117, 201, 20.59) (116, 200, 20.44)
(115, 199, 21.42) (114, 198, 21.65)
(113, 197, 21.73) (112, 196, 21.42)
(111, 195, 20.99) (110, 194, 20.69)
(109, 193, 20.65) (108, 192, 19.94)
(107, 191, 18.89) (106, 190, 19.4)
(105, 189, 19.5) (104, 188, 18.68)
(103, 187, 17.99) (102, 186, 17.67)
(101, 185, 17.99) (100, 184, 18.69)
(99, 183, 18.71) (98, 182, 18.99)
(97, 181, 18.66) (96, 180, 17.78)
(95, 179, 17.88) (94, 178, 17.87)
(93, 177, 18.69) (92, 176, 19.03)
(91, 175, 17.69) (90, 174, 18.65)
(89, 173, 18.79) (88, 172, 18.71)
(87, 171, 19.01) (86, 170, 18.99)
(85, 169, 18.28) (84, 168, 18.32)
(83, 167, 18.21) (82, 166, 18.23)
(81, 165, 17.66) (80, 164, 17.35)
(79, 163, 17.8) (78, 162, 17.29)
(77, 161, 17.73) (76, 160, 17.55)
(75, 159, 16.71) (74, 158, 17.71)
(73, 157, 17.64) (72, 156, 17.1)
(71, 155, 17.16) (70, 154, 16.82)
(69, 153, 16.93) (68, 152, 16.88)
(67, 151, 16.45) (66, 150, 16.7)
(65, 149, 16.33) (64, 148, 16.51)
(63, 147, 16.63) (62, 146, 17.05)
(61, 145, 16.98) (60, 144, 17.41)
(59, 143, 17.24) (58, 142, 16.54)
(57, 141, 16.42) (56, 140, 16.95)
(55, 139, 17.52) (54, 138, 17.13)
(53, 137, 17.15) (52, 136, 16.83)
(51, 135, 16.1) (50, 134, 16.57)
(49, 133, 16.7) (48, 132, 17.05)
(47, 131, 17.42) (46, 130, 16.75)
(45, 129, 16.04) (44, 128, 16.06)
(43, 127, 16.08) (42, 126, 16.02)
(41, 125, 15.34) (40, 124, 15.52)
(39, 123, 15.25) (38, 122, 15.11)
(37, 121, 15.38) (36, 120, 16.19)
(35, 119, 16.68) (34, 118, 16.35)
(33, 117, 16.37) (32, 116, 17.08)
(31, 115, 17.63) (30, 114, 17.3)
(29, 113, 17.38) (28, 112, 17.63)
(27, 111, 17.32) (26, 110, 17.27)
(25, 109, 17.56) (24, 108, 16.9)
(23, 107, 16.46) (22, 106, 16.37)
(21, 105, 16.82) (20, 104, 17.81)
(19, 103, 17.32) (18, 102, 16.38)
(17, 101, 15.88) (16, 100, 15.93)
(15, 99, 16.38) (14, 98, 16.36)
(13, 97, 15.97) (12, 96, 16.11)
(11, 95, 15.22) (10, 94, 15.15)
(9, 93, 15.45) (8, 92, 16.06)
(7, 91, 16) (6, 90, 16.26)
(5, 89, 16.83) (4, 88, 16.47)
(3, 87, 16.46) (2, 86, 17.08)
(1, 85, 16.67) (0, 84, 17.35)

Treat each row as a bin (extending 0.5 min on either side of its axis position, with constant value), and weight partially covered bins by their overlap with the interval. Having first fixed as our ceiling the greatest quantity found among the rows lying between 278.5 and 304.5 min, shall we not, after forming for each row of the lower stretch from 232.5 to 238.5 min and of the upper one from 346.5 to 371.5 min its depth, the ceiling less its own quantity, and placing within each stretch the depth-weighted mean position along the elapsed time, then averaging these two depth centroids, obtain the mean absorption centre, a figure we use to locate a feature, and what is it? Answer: 299.7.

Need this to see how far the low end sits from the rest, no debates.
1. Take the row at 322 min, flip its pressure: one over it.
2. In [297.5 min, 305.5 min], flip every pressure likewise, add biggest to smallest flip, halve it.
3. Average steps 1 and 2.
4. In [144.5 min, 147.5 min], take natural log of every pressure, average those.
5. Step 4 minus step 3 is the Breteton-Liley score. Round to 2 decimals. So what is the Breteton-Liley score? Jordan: 2.76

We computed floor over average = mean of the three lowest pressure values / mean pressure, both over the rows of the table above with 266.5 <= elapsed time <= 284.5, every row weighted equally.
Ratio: 0.960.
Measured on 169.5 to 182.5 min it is 0.960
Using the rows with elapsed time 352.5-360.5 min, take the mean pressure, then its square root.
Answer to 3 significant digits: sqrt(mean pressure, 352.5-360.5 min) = 4.81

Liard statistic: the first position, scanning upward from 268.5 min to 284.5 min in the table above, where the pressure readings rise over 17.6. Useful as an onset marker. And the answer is 269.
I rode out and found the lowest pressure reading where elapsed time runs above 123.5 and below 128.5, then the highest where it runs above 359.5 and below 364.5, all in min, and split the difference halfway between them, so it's 19.4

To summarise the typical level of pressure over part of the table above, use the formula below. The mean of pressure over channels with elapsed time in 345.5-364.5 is 24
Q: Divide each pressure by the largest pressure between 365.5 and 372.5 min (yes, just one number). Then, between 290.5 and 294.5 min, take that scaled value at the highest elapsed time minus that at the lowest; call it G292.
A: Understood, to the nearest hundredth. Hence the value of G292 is -0.03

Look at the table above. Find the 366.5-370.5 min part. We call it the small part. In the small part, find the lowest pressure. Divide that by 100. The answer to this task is 0.11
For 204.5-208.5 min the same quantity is 0.20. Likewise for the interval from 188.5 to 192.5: 0.19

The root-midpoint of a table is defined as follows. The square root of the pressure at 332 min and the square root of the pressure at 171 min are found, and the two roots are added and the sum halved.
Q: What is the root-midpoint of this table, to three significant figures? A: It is 4.64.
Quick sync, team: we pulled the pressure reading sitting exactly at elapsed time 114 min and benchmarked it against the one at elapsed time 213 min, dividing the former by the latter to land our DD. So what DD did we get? 0.84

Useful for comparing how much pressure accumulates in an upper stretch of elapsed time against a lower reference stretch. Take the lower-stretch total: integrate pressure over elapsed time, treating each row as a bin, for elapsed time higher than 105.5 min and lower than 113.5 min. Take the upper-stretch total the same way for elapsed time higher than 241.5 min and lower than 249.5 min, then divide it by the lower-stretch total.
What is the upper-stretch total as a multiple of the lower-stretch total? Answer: 1.1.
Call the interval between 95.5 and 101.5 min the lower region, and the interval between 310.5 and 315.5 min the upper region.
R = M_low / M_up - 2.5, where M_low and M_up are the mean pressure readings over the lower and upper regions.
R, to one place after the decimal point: -1.4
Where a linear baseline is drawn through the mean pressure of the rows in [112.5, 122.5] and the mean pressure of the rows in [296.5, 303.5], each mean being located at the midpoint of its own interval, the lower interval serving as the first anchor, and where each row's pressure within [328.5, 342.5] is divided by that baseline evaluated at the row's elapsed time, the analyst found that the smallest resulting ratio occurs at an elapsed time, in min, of 329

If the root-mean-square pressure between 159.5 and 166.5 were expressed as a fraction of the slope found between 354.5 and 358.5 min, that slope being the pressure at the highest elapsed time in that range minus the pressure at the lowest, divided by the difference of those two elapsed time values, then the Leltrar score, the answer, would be -156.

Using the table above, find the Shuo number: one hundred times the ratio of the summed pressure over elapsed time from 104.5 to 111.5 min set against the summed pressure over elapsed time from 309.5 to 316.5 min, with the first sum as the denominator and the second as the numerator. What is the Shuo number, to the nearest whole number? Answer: 90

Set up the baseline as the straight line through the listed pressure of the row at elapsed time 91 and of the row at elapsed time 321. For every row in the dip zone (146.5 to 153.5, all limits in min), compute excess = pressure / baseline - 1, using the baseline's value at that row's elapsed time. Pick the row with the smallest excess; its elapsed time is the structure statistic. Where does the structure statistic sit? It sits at 149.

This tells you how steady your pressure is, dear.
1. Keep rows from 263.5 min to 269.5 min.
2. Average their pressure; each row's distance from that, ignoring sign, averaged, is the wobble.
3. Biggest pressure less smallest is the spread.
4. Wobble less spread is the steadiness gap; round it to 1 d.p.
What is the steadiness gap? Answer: -0.9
